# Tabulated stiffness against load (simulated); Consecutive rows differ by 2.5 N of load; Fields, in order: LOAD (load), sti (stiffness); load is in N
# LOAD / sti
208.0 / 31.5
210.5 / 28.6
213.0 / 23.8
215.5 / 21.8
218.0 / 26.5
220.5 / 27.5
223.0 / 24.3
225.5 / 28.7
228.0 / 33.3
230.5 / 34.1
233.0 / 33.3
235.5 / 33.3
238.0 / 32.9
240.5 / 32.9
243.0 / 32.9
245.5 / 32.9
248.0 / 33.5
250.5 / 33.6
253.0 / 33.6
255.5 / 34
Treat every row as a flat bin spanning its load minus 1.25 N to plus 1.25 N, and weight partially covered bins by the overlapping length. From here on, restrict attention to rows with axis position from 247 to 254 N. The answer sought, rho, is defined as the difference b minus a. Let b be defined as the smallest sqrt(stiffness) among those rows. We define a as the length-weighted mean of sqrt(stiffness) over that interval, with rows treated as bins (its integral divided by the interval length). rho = -0.01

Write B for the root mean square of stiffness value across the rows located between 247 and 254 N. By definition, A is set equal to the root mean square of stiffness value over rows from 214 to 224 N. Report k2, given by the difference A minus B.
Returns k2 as -8.4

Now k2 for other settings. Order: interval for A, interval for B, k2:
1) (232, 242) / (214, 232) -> 4.8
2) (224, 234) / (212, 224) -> 7.6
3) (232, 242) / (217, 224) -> 7.0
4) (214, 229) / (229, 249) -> -6.0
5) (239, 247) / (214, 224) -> 7.8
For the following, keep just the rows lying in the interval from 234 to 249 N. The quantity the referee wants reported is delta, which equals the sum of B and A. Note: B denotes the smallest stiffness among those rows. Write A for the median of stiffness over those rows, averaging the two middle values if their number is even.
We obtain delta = 65.8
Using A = 32.9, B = 32.9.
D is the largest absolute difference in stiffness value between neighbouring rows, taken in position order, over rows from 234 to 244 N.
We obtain 0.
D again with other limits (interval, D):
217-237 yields 5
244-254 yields 1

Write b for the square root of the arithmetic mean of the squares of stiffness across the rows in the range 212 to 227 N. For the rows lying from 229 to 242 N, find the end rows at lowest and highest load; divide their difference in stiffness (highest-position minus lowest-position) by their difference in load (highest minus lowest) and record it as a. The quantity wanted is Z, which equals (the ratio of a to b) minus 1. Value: -1.00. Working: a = -0.1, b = 25.5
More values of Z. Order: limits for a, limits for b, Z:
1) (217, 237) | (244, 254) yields -0.99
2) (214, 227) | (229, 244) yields -0.98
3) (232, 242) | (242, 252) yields -1.00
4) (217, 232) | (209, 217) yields -0.98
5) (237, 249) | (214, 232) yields -1.00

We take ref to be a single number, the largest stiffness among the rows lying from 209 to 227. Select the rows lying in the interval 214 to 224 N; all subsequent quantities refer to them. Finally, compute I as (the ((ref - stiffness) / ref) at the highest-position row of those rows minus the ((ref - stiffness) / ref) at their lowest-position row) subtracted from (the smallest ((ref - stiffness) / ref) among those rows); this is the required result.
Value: 0.13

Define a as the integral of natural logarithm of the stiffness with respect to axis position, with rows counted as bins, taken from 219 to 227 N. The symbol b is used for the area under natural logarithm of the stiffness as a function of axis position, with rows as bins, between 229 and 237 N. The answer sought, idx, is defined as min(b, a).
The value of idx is 26.3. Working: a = 26.3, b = 28.1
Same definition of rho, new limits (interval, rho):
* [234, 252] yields -0.02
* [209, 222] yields -0.40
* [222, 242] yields -0.69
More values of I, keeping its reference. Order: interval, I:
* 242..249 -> -0.15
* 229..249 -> -0.21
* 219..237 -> 0.01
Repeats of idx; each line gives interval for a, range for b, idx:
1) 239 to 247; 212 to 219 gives 22.2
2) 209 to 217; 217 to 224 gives 22.8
